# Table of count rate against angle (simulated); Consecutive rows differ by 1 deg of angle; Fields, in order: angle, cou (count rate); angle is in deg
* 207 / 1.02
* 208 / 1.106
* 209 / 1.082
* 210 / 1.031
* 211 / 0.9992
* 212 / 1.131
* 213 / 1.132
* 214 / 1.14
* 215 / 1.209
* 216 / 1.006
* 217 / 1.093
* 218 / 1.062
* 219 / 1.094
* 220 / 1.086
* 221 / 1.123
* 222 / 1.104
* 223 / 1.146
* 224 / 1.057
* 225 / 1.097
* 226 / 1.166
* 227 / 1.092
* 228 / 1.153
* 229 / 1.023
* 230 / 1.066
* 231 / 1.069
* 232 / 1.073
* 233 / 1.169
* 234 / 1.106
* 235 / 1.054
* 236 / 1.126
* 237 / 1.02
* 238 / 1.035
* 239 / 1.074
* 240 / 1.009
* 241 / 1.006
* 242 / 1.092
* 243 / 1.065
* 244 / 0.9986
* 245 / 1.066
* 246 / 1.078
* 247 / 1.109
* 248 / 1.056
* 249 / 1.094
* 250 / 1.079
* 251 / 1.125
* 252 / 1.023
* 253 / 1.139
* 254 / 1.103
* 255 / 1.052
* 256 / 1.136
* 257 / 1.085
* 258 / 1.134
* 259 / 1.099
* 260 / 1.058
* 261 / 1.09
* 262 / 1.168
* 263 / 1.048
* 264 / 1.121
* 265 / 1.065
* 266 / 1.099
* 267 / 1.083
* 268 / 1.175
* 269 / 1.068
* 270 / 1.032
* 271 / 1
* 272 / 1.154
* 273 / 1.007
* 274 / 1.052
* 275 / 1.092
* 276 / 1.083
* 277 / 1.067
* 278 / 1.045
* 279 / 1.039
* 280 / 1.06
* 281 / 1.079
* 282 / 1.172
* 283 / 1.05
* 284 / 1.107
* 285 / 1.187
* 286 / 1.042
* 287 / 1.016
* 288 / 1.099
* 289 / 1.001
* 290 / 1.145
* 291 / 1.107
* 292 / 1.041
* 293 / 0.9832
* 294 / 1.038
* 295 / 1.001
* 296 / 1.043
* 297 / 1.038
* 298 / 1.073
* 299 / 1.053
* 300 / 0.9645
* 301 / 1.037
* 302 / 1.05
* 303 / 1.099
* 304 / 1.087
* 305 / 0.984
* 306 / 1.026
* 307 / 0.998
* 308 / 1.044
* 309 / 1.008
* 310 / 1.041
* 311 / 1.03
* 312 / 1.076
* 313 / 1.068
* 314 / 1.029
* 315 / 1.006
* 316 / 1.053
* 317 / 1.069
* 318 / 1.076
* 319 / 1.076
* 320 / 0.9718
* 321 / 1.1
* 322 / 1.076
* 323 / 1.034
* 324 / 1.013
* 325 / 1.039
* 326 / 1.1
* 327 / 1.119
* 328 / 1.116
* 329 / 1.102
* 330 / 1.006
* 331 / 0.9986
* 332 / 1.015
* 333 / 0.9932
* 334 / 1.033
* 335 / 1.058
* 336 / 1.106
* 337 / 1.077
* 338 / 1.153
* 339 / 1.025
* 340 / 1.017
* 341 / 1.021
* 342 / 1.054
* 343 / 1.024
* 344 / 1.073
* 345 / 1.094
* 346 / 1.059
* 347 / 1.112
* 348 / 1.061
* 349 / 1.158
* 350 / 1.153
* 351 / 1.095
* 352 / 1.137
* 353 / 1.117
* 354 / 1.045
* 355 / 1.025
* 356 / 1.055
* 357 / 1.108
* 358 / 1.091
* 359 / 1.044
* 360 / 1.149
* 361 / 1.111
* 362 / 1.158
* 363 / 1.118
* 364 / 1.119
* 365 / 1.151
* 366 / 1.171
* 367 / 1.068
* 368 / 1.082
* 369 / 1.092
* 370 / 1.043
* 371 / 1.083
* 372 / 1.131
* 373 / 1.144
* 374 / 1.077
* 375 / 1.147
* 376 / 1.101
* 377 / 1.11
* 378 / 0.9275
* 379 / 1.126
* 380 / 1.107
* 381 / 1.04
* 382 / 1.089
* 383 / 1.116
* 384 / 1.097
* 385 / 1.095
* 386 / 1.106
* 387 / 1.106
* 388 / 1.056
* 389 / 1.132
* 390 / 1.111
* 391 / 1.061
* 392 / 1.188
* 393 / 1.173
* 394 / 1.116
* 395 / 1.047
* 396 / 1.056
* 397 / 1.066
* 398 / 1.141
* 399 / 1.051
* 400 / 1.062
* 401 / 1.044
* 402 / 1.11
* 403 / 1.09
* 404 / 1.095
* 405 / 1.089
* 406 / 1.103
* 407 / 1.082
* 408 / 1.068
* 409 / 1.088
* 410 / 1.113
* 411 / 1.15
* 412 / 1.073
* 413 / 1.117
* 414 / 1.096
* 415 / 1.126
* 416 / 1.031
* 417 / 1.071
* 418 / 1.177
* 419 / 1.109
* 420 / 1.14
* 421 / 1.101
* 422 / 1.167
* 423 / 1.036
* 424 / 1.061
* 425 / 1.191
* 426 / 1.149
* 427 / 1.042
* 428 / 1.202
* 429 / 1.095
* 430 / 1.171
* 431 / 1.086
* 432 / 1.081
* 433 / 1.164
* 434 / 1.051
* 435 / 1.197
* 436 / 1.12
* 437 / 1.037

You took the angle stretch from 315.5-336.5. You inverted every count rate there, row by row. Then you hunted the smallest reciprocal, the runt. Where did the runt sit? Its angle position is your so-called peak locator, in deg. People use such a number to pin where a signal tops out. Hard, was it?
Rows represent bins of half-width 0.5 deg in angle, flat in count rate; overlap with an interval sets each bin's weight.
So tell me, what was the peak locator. 327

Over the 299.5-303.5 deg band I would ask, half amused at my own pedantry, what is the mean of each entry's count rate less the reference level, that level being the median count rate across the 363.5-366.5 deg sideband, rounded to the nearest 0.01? -0.11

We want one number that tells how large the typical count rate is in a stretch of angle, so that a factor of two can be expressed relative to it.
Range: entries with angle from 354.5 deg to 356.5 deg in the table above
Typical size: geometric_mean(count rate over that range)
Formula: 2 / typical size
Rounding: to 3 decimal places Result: 1.923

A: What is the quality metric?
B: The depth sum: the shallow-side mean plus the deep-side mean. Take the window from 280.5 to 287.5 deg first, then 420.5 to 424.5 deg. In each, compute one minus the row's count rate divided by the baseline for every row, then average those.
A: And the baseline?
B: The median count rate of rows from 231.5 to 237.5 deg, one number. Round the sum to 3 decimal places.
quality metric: -0.005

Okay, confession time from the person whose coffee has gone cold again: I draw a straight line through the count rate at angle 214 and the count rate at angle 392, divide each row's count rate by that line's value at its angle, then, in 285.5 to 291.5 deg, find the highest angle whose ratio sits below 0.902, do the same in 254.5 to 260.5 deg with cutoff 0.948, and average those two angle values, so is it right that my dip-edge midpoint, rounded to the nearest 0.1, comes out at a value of 274.5 deg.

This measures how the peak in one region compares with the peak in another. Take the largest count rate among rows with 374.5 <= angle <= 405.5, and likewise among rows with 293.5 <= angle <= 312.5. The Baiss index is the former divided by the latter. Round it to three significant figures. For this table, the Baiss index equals 1.08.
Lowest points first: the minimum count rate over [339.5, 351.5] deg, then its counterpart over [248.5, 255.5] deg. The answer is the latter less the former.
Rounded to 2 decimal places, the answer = 0.01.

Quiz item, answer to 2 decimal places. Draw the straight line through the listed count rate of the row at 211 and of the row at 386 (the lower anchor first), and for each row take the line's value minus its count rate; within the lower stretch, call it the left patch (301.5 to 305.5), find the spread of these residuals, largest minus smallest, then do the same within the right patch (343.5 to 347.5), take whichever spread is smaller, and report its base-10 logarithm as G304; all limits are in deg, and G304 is -1.28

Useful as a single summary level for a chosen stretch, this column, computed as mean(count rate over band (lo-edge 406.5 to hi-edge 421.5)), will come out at 1.103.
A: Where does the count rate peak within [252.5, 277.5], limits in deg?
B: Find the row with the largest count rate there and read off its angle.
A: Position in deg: 268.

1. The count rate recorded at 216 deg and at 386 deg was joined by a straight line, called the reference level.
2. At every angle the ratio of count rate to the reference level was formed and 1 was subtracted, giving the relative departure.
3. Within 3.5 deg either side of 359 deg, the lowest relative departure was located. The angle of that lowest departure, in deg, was 359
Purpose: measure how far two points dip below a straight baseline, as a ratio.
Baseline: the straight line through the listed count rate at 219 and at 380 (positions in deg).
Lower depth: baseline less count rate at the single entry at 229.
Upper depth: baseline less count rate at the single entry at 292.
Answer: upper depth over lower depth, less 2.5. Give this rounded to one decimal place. -1.7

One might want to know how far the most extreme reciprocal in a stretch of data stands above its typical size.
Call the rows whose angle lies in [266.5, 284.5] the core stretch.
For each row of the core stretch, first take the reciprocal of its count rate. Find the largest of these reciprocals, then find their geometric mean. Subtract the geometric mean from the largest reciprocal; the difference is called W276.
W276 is 0.07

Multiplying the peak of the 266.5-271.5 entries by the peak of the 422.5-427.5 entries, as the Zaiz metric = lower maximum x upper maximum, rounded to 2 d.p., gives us 1.40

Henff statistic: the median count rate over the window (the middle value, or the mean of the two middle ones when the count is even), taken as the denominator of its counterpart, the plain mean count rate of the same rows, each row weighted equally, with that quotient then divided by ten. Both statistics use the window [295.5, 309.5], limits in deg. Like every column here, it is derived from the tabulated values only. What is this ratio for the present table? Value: 0.100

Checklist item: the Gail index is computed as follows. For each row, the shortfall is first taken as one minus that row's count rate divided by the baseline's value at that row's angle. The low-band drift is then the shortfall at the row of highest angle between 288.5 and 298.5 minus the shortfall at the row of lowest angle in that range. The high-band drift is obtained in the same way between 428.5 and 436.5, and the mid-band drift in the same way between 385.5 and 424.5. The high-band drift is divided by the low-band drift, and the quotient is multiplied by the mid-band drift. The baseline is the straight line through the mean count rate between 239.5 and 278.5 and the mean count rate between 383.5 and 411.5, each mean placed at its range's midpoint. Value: 0.02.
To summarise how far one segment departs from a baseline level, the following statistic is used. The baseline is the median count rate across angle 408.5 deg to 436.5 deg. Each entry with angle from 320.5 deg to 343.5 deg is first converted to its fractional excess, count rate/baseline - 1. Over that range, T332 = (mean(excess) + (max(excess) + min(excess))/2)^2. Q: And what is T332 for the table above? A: 0.007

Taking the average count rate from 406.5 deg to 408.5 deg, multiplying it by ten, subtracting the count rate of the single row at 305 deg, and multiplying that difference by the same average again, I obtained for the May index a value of 10.5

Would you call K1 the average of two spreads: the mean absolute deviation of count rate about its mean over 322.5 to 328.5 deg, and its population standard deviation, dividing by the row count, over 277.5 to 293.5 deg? 0.049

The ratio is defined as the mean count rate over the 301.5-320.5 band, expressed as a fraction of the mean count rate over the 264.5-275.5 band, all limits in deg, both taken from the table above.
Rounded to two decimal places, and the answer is 0.97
